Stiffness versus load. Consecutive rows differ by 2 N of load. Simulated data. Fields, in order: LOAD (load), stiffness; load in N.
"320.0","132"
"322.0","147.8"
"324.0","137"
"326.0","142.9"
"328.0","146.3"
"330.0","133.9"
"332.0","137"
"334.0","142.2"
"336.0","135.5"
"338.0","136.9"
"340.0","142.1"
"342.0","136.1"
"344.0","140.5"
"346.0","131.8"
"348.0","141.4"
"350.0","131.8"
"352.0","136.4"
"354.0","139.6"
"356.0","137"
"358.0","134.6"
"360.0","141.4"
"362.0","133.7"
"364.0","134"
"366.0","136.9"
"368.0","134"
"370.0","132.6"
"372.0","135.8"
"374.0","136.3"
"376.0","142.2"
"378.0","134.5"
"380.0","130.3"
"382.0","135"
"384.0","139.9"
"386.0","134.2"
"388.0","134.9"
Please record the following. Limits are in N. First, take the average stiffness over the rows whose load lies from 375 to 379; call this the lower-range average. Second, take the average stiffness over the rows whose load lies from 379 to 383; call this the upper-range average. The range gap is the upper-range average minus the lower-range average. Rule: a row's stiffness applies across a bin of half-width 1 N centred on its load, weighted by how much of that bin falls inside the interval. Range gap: -5.7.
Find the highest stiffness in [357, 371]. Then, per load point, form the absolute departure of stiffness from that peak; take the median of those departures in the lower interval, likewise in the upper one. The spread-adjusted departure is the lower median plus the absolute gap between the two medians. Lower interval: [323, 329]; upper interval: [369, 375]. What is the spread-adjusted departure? 5.6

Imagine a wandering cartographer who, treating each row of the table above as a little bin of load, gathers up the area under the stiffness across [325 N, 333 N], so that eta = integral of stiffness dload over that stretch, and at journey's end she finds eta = 1120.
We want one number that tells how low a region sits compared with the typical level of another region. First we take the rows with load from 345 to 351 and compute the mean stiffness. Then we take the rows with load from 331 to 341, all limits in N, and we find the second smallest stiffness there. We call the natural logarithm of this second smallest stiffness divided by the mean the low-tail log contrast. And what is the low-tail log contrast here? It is 0.014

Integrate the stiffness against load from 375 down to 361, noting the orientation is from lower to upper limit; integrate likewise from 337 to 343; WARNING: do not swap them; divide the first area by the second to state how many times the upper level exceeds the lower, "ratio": 2.3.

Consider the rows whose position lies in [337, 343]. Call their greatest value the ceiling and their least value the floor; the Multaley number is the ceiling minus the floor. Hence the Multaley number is 6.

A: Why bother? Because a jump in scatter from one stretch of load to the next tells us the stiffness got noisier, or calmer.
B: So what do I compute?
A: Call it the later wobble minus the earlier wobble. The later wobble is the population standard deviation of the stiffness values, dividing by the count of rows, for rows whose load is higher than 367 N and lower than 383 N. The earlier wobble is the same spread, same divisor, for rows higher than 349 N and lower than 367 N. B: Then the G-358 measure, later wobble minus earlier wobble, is 0.38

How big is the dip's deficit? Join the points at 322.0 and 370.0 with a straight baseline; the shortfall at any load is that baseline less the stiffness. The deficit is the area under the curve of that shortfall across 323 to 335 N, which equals 68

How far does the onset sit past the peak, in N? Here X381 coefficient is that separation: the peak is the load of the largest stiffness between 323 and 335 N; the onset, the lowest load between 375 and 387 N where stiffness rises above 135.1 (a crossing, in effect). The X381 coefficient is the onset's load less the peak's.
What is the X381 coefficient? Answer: 48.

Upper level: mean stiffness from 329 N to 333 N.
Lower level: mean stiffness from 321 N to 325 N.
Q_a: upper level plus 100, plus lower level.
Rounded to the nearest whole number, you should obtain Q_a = 378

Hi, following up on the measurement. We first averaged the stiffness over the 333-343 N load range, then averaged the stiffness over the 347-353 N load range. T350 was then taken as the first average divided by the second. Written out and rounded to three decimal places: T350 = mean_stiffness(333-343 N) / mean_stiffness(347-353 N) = 1.015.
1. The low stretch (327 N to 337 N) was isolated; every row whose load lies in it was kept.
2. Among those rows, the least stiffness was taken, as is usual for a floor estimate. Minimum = 133.9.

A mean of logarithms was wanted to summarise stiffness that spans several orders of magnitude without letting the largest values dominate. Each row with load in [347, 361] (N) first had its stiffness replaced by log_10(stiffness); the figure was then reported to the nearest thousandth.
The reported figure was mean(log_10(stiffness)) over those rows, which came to 2.138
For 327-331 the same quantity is 2.146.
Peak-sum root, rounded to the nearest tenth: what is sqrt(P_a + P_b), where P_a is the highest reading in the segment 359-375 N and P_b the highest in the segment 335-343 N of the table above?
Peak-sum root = 16.8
